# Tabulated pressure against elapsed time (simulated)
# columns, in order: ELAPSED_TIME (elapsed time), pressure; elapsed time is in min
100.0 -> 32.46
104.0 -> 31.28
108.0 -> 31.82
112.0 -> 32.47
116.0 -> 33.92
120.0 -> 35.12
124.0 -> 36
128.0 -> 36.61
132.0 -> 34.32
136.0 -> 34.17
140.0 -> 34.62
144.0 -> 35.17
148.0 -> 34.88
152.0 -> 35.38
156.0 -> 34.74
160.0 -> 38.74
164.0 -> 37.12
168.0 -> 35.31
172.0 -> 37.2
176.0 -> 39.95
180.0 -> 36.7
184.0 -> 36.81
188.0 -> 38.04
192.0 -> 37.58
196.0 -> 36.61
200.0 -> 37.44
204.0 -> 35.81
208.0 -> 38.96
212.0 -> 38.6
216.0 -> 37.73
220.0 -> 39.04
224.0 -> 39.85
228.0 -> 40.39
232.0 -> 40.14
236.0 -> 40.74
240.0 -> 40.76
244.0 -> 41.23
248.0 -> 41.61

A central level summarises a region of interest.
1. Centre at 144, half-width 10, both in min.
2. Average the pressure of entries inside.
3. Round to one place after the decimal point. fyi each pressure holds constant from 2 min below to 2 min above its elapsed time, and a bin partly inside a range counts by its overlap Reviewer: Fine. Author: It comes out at 34.8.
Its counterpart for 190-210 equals 37.3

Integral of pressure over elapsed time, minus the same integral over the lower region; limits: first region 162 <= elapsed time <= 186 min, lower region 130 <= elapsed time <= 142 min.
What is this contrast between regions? 480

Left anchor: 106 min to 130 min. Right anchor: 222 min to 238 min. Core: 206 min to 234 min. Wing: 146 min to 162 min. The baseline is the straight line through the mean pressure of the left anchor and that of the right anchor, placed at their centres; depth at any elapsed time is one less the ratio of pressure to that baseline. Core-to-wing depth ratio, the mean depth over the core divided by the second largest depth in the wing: 0.44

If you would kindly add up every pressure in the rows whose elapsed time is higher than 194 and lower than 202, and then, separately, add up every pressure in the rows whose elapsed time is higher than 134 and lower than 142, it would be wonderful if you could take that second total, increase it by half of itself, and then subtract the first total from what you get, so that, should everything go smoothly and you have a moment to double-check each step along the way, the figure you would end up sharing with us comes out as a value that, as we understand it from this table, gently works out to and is 29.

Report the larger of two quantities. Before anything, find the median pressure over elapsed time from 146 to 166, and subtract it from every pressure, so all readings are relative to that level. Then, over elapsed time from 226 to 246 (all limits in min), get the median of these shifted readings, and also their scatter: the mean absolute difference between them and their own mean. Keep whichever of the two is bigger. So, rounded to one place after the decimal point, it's 5.4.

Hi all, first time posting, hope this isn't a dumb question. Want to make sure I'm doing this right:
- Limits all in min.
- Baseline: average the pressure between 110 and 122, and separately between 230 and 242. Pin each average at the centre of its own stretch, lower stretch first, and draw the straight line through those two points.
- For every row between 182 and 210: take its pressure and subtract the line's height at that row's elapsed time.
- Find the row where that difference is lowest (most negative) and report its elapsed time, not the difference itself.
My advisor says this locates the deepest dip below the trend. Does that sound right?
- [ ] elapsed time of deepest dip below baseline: 204.0 min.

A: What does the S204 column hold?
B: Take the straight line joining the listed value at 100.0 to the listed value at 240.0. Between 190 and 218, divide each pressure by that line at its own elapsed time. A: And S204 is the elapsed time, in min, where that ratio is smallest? 204.0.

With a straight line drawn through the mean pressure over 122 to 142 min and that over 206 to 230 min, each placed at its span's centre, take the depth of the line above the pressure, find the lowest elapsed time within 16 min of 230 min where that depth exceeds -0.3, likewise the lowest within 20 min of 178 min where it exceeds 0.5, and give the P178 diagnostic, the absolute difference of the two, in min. 48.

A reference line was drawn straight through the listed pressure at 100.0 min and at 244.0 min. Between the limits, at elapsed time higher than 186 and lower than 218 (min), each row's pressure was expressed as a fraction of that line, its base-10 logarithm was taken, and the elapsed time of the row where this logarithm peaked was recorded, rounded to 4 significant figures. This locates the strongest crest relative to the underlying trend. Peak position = 188.0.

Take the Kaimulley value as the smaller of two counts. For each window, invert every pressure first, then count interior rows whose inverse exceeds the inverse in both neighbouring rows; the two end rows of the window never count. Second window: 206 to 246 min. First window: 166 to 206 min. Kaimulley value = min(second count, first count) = 2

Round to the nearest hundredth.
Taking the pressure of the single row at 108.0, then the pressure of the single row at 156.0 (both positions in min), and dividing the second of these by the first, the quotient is 1.09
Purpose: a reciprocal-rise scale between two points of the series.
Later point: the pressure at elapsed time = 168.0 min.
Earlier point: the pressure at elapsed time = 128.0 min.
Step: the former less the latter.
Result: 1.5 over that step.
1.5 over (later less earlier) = -1.2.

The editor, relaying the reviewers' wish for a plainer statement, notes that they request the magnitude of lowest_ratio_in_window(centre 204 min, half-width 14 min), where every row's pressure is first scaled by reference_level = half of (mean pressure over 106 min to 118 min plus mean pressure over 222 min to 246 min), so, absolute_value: 0.978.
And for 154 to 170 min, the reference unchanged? 0.948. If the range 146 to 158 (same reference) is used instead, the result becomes 0.948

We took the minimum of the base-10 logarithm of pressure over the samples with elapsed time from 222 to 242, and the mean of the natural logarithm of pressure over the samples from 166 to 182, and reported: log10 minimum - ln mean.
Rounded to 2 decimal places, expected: -2.02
